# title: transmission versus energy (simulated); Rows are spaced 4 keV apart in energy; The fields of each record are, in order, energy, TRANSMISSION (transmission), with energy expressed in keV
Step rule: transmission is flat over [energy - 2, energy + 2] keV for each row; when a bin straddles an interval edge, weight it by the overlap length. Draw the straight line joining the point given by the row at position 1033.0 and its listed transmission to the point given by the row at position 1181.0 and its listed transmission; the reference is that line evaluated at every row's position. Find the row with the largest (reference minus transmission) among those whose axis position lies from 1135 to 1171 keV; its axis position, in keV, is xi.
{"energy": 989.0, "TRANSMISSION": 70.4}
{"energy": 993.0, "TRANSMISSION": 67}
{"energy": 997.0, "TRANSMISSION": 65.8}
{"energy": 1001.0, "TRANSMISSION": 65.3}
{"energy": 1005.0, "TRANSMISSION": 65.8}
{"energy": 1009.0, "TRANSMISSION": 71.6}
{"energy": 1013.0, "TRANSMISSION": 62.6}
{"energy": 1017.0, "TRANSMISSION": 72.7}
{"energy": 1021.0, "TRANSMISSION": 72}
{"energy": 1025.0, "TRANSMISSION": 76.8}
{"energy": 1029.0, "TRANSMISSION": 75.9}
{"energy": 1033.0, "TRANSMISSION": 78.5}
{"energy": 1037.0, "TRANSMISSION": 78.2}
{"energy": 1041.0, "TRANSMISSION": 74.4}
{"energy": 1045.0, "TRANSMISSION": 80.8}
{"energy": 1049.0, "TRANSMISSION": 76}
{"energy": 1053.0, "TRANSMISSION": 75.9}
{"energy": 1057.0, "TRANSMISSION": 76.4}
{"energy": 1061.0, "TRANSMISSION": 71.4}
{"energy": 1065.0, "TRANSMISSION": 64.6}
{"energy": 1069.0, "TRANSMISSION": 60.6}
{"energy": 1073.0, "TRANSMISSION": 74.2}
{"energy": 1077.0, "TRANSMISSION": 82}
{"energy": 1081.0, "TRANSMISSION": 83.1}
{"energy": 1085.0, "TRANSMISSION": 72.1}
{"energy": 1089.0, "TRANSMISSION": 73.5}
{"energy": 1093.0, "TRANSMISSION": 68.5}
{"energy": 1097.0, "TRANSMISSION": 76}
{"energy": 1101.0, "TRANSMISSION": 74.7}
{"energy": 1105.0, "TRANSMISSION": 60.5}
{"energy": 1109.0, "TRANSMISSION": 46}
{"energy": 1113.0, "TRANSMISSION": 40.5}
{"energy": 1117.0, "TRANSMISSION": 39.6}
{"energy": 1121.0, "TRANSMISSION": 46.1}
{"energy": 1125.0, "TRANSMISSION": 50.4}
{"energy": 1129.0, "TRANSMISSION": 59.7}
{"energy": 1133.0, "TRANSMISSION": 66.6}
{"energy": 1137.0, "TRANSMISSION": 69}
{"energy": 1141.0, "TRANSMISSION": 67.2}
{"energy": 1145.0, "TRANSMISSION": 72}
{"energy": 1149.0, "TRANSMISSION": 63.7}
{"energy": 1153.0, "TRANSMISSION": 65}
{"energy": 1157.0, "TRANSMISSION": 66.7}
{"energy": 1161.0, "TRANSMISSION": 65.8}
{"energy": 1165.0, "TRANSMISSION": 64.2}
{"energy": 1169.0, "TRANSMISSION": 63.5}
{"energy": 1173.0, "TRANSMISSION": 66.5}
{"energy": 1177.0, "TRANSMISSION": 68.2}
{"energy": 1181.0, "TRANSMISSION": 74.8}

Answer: 1149.0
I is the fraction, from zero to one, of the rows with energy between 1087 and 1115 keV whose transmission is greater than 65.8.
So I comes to 0.57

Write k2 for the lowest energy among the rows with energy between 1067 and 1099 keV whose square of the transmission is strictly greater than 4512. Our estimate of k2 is 1073.0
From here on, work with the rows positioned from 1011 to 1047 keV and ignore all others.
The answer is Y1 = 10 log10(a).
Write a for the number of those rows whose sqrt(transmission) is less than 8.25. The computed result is 0.0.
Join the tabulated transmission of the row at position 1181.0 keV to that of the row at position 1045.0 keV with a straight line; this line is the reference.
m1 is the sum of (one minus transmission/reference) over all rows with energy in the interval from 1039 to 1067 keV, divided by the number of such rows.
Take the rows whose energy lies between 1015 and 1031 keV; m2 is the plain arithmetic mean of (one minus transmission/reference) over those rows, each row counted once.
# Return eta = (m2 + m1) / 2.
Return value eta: 0.08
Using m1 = 0.08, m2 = 0.09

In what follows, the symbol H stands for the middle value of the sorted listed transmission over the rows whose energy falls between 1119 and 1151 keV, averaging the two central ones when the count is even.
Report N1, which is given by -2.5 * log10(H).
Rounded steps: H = 65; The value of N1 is -4.53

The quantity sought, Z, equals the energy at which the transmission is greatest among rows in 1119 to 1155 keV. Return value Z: 1145.0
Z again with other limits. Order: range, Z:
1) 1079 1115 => 1081.0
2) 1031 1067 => 1045.0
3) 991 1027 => 1025.0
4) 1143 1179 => 1145.0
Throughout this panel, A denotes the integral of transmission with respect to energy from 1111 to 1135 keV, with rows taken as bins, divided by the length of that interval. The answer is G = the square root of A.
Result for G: 7.1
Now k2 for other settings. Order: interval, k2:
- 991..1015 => 1009.0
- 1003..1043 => 1009.0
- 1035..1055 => 1037.0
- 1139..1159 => 1141.0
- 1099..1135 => 1101.0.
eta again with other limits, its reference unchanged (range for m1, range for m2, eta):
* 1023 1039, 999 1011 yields 0.12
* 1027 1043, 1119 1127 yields 0.22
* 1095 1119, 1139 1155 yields 0.20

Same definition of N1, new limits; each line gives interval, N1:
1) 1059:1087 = -4.64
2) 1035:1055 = -4.70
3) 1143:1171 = -4.53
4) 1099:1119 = -4.16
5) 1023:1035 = -4.71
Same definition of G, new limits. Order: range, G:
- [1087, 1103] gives 8.6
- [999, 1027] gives 8.3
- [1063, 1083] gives 8.5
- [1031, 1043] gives 8.8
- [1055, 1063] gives 8.6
